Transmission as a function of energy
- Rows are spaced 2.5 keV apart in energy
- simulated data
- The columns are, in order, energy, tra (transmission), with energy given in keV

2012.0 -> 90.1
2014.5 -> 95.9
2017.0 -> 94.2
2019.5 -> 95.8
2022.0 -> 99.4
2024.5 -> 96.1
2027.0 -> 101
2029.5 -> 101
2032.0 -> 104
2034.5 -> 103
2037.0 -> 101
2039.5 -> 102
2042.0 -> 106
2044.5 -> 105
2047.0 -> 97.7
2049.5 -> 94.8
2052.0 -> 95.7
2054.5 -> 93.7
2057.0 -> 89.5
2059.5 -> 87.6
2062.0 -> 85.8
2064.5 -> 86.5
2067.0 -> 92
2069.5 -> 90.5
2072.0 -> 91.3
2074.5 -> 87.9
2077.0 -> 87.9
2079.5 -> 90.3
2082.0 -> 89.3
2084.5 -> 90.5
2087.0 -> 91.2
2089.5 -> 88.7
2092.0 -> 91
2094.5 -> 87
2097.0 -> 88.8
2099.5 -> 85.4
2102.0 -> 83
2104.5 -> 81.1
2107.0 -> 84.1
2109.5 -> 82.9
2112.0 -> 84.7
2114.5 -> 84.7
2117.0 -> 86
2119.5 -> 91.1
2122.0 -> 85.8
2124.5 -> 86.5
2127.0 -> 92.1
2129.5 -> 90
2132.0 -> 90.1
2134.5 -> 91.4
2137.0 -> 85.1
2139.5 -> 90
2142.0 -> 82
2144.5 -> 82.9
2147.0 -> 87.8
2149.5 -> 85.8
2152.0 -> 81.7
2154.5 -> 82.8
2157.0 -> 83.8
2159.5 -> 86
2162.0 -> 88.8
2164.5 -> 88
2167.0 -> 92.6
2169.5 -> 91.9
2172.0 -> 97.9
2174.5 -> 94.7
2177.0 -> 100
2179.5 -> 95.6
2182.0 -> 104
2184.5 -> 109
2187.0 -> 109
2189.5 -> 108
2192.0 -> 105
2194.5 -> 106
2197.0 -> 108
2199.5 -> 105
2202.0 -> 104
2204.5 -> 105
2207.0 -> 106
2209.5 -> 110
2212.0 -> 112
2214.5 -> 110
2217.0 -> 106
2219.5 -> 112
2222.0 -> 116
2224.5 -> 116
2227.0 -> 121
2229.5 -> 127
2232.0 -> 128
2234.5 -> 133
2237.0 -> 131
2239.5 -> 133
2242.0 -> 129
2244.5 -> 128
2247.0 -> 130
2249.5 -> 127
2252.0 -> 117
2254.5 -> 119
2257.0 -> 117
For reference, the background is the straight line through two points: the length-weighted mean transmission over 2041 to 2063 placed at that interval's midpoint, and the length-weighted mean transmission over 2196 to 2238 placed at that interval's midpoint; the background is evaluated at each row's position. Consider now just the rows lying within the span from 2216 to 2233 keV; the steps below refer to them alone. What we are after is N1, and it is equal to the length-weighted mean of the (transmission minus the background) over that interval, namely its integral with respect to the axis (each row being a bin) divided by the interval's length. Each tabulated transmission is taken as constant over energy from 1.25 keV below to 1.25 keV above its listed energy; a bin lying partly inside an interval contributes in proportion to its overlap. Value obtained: 2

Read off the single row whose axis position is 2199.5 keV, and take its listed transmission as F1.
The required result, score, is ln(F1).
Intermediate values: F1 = 105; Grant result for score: 4.65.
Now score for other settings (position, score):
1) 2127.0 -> 4.52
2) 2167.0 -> 4.53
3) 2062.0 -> 4.45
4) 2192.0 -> 4.65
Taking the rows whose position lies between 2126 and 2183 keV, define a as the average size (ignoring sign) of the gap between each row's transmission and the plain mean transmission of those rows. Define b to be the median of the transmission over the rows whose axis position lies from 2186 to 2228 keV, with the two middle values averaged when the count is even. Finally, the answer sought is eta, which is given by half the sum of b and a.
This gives 56.3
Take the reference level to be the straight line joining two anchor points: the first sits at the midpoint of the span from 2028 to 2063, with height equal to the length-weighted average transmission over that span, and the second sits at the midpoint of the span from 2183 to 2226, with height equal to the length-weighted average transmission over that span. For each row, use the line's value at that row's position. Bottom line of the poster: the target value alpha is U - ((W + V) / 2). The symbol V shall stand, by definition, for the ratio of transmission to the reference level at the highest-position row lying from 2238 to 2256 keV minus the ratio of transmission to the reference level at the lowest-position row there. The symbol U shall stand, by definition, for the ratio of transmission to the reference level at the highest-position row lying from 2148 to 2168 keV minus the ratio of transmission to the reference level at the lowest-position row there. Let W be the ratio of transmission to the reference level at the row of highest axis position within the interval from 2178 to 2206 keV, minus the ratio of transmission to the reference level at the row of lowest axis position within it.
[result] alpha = 0.09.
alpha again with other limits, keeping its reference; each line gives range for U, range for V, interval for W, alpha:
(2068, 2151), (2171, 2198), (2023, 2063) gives -0.07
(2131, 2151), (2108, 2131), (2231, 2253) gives -0.02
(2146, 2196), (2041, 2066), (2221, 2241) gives 0.18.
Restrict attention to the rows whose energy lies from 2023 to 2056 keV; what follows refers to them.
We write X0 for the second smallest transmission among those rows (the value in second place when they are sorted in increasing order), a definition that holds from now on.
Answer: 94.8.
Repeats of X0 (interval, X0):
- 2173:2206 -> 95.6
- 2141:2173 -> 82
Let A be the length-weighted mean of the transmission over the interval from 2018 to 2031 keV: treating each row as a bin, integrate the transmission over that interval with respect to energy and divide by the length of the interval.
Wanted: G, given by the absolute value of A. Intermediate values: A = 99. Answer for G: 99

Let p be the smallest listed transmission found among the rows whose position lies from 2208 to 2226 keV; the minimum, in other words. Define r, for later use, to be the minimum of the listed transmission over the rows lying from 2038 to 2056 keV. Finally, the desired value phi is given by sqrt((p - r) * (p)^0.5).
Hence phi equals 11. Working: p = 106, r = 93.7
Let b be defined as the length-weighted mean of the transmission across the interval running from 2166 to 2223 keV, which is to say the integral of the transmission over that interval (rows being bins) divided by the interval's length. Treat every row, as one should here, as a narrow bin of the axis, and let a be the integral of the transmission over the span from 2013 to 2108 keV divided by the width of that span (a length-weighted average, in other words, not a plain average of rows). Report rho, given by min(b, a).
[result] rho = 93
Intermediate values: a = 93.1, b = 105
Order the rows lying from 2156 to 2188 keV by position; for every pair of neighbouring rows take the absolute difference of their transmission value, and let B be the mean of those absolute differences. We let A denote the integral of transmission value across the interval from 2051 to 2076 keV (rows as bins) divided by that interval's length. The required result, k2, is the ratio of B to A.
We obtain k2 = 0.040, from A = 90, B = 3.62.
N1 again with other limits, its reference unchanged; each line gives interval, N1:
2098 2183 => -17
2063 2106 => -11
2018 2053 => 7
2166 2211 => -8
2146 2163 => -22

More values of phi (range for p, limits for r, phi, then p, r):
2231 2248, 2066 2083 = 21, 128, 87.9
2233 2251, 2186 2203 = 16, 127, 104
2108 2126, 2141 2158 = 3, 82.9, 81.7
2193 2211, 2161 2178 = 13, 104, 88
